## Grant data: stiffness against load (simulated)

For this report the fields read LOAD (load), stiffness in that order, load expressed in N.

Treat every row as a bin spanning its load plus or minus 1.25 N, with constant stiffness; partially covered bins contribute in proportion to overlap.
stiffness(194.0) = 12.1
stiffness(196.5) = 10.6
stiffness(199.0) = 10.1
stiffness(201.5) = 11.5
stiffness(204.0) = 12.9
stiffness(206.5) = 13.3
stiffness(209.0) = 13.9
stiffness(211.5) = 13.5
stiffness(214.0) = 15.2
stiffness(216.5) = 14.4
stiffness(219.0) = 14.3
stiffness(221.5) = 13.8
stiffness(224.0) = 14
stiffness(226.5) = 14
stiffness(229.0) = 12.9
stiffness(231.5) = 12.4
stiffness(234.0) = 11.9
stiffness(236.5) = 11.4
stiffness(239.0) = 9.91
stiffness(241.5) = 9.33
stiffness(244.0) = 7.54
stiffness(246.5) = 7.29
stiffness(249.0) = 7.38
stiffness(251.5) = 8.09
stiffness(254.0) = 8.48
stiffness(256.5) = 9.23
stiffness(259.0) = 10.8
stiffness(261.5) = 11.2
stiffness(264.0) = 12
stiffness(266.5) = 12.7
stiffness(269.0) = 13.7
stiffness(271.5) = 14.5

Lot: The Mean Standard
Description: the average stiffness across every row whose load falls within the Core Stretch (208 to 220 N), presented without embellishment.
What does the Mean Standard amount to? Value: 14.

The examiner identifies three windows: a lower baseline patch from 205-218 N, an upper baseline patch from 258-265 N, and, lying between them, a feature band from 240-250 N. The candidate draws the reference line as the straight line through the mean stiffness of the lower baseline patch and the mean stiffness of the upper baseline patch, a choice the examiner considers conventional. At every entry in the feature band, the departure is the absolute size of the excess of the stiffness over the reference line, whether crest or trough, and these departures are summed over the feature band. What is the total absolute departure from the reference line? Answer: 17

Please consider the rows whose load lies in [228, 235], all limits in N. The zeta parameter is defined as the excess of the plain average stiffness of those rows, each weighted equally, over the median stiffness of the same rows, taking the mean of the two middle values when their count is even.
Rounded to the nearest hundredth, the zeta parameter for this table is 0.00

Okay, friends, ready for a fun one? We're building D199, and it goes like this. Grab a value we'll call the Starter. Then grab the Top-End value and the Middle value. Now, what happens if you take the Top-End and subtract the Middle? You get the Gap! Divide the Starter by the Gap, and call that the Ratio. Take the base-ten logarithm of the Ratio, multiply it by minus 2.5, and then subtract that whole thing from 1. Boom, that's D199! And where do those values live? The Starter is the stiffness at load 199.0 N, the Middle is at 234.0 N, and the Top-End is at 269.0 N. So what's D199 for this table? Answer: 2.9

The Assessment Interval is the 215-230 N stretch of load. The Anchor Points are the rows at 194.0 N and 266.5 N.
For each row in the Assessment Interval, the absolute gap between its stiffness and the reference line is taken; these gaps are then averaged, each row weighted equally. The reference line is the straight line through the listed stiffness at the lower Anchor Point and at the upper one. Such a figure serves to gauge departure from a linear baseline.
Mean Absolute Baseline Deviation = 1.6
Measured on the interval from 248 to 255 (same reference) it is 4.6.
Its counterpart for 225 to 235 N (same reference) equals 0.7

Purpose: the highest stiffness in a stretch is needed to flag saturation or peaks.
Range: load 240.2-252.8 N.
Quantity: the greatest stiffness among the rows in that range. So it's 9.33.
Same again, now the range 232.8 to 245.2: 11.9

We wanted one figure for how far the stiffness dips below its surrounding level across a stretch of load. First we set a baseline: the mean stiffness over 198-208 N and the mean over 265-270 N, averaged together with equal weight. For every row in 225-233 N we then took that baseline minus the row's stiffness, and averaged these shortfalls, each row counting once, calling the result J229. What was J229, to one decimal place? -0.5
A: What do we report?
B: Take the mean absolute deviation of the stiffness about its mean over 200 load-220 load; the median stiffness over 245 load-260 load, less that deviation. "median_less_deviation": 7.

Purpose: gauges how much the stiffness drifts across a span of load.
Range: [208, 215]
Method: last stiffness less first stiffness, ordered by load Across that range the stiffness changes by 1.3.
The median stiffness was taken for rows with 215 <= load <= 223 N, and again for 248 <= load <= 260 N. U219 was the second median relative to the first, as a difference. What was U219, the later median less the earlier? -5.8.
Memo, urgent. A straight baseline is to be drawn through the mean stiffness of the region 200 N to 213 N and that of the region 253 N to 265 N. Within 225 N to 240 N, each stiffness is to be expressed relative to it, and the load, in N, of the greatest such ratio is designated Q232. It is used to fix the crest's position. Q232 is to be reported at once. 226.5 N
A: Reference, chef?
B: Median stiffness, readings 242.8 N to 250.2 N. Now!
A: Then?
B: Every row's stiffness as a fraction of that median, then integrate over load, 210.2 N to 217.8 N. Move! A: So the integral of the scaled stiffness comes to 15 N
